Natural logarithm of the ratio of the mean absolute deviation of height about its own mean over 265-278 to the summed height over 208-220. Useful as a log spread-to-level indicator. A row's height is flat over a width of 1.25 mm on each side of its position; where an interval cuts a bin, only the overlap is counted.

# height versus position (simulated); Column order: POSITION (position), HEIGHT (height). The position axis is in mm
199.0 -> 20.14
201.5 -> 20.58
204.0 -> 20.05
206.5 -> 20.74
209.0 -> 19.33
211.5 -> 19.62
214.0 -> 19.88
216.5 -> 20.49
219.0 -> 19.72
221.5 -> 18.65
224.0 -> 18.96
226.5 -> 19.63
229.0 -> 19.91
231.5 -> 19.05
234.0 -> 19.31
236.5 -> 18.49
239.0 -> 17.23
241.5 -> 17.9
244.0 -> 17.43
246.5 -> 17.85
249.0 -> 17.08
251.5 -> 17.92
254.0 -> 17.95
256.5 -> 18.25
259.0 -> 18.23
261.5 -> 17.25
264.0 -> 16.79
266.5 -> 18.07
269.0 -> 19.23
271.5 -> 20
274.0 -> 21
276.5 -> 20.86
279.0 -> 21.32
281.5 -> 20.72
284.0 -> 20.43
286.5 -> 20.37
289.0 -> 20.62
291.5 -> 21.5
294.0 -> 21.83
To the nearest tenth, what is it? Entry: -4.7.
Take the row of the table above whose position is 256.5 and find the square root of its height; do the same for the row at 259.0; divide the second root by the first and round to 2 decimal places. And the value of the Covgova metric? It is 1.00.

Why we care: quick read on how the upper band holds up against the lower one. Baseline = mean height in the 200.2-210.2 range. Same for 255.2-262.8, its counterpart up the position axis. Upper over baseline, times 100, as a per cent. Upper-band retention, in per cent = 89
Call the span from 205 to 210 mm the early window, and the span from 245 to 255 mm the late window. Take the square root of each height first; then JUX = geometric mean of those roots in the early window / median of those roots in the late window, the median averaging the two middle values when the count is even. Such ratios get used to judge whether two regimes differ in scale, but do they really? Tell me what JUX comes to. 1.06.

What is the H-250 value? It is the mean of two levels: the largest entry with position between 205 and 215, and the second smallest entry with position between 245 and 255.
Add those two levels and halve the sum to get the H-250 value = 19.3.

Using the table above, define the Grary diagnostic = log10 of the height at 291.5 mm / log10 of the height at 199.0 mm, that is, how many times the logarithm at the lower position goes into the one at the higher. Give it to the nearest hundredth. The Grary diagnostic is 1.02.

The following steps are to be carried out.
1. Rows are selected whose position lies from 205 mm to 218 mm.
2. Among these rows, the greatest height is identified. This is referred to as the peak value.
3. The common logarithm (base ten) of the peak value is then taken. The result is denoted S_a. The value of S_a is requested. 1.32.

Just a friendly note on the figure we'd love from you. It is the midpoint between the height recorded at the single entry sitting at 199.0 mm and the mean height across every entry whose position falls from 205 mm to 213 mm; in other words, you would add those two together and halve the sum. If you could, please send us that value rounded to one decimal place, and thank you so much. 20.0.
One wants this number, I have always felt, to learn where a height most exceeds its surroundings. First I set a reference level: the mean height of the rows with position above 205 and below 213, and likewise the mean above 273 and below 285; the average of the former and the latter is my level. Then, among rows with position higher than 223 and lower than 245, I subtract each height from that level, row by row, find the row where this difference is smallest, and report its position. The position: 229.0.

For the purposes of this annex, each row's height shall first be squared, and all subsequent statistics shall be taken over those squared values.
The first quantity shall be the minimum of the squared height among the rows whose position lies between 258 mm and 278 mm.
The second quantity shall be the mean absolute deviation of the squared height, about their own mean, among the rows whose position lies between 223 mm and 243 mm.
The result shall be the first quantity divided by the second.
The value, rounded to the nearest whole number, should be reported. 11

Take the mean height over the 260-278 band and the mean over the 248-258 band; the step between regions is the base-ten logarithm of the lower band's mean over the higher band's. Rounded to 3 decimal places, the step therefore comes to -0.029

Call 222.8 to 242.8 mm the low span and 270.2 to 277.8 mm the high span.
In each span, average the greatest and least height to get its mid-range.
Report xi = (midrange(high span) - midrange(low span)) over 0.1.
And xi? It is 19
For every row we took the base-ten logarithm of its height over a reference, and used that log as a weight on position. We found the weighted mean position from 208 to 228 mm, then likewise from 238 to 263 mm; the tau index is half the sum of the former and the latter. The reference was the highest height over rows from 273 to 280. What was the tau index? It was 234.1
